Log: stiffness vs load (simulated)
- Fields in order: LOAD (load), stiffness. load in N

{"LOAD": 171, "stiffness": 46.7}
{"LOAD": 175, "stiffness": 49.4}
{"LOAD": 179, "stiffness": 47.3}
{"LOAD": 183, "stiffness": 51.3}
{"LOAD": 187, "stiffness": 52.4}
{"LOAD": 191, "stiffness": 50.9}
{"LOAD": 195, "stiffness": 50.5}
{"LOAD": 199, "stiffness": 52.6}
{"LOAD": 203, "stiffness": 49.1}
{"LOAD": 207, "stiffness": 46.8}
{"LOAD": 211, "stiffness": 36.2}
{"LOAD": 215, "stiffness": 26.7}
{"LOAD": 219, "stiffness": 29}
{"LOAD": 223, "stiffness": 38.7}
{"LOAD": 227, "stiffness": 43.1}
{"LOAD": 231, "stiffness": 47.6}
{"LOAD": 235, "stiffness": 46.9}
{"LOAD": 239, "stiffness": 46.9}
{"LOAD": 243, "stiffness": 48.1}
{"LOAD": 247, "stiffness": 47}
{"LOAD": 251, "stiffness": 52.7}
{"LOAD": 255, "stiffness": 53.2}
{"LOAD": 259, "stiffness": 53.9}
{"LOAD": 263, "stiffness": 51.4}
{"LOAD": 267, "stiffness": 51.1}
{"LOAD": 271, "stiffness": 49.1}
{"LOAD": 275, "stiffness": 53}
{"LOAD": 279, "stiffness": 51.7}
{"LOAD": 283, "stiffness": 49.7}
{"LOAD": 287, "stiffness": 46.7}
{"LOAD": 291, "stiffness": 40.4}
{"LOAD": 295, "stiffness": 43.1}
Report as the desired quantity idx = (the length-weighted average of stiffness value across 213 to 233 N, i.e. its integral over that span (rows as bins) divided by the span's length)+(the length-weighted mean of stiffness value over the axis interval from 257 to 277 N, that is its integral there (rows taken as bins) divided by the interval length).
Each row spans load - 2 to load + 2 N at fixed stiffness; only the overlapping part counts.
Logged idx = 89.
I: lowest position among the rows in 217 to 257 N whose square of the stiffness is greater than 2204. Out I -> 231 N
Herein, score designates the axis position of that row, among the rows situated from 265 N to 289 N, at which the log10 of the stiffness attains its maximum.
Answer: 275 N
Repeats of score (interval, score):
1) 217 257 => 255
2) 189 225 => 199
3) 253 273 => 259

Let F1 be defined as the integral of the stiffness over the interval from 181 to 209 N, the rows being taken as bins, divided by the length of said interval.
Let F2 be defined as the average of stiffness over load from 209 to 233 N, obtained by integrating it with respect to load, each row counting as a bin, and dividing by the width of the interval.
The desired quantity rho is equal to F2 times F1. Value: 1863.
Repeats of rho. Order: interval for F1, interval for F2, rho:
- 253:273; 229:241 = 2439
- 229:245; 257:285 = 2436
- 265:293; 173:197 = 2455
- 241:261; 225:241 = 2351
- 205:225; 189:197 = 1799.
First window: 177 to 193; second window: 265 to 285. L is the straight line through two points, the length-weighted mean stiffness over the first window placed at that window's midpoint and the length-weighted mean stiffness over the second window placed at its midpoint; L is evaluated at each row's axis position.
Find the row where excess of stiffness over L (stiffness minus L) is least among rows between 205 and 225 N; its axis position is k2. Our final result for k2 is 215 N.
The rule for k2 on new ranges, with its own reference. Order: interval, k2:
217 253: 219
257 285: 271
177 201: 179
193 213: 211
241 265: 247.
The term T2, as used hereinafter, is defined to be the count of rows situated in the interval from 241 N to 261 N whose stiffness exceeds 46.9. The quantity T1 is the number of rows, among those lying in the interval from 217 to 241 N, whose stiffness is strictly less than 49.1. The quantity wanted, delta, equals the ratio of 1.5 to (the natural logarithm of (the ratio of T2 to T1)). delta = -8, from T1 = 6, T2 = 5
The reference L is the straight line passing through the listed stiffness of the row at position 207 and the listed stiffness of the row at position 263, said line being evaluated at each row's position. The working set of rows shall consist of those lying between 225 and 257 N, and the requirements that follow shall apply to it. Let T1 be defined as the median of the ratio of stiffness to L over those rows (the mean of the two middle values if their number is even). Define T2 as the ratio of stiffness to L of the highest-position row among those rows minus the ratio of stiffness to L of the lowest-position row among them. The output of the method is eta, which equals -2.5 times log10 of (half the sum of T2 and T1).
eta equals 0.63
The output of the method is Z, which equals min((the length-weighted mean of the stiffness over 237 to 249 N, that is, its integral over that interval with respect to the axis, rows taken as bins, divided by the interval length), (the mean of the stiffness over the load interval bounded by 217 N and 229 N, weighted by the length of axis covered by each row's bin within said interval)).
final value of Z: 37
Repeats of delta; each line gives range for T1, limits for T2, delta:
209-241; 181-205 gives -5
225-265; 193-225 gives -2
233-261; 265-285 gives 7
